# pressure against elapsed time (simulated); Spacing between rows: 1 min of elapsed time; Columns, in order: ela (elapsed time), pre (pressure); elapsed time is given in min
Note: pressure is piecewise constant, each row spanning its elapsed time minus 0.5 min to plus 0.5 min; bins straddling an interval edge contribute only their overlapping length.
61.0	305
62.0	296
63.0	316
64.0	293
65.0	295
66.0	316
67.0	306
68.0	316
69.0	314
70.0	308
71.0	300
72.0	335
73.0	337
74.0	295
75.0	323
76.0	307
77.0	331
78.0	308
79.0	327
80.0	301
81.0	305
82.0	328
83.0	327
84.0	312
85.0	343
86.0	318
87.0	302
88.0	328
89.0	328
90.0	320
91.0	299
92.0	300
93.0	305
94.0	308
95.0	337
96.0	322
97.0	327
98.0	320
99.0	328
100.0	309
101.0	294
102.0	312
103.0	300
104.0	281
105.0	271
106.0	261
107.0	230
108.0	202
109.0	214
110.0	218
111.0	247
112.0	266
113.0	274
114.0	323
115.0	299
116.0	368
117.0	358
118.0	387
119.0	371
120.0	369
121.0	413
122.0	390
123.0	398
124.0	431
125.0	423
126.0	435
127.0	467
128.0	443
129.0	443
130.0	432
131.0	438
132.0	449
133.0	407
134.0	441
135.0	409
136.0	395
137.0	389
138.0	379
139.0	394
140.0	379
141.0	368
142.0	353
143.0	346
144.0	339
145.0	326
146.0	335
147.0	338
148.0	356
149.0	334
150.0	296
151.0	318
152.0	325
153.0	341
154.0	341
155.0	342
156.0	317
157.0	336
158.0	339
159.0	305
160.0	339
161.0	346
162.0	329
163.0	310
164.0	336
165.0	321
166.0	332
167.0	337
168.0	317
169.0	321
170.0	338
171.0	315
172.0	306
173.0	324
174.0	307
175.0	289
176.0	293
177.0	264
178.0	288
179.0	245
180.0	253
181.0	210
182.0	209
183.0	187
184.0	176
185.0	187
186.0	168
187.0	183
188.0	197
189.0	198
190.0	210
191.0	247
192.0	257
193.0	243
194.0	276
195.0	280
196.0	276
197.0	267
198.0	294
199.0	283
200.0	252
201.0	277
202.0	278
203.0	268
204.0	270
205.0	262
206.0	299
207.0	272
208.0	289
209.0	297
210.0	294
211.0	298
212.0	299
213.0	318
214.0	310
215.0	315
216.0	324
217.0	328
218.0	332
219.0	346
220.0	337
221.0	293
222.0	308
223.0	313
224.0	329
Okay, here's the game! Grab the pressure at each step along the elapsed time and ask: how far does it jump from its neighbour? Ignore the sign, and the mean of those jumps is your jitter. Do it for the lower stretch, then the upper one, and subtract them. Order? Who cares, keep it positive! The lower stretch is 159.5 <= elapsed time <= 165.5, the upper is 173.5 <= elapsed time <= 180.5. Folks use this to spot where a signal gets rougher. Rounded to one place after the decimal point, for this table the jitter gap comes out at 4.2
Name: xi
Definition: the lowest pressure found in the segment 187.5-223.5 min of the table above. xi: 197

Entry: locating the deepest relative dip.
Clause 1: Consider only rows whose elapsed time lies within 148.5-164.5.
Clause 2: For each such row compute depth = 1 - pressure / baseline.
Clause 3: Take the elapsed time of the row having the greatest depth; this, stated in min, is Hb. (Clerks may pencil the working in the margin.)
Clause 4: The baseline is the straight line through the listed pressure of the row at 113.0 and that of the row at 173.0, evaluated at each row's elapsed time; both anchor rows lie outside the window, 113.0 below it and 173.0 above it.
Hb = 150.0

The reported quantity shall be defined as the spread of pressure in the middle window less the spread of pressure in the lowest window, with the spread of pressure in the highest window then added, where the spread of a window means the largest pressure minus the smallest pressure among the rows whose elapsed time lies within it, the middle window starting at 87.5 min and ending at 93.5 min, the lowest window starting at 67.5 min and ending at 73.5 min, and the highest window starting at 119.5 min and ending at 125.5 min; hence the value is 54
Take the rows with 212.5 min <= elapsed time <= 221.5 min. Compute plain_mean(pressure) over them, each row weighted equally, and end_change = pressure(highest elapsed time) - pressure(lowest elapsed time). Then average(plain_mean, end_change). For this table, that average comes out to 149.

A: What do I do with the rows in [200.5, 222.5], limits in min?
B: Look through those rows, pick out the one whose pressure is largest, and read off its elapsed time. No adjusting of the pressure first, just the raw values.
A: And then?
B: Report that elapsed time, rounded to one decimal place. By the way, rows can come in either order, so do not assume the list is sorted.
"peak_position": 219.0 min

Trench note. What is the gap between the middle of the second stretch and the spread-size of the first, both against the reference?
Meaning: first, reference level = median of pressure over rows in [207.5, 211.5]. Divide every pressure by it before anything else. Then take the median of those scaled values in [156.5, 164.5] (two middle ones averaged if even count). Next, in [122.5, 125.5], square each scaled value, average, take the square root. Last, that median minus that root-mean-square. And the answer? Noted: -0.3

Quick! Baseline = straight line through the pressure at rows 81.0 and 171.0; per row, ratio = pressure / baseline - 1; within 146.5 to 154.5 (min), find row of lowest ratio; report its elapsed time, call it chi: 150.0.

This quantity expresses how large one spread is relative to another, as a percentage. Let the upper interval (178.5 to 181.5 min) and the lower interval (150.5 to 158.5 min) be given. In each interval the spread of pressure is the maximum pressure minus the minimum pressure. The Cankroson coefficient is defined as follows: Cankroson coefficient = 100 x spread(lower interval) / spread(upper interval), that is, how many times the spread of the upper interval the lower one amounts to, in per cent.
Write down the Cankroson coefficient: 58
